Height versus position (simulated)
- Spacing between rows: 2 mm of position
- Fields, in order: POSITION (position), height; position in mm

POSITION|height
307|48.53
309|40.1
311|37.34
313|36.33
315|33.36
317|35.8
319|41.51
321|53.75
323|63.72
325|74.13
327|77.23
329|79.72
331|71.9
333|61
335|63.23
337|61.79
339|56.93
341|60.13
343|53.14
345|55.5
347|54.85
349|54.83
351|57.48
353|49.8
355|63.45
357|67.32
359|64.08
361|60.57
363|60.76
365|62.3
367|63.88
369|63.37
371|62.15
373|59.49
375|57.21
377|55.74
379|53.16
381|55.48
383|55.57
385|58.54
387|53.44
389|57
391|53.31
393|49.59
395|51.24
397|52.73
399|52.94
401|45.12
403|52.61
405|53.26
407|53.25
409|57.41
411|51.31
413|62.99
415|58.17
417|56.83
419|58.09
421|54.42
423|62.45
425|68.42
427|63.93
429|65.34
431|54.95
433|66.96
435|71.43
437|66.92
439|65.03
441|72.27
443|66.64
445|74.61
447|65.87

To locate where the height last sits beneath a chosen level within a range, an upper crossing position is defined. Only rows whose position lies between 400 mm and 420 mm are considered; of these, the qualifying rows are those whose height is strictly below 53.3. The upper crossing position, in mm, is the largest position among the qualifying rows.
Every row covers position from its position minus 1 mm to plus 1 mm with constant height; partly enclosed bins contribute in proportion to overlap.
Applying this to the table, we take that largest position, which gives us 411 mm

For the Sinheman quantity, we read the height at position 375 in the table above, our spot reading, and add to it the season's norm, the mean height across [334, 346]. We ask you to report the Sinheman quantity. 116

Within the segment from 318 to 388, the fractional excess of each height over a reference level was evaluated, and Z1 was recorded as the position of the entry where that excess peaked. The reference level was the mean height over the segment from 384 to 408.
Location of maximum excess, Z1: 329 mm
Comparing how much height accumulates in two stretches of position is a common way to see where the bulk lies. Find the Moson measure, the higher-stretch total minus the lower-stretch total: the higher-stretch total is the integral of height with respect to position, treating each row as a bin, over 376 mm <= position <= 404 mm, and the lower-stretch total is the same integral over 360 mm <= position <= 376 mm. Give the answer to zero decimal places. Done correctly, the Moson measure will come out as 513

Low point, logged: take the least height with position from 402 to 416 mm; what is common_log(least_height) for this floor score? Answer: 1.71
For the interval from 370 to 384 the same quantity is 1.73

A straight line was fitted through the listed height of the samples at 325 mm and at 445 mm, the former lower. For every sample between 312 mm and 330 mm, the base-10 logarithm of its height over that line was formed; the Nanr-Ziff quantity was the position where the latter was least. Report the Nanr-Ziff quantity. 315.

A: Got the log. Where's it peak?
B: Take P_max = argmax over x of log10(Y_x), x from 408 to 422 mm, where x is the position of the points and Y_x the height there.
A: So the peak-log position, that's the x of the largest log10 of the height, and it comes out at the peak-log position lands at 413 mm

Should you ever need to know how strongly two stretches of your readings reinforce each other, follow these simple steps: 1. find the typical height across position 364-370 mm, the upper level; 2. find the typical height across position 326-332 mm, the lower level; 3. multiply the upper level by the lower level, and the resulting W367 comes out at 4820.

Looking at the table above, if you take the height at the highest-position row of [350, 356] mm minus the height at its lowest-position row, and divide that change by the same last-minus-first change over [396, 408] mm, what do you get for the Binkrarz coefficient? 11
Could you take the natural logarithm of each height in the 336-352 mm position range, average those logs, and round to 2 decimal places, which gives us 4.04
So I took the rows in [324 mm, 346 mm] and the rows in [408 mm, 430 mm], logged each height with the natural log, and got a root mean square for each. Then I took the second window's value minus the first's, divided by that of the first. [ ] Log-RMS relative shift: -0.018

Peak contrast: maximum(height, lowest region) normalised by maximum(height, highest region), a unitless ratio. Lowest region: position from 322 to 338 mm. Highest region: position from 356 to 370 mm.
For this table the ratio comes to 1.18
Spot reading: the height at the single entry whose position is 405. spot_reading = 53.26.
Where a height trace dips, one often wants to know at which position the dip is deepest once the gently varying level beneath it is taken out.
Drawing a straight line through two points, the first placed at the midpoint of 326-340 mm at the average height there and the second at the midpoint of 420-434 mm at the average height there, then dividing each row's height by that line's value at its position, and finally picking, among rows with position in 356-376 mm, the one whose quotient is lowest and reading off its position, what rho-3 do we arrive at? 375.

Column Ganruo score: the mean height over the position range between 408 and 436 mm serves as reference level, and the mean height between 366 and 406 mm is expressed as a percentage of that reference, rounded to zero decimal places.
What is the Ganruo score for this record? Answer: 91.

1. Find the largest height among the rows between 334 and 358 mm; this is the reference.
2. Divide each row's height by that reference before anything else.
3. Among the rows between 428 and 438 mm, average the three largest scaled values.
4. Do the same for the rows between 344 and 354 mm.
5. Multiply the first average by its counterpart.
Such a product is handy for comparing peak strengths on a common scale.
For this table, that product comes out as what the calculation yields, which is 0.84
